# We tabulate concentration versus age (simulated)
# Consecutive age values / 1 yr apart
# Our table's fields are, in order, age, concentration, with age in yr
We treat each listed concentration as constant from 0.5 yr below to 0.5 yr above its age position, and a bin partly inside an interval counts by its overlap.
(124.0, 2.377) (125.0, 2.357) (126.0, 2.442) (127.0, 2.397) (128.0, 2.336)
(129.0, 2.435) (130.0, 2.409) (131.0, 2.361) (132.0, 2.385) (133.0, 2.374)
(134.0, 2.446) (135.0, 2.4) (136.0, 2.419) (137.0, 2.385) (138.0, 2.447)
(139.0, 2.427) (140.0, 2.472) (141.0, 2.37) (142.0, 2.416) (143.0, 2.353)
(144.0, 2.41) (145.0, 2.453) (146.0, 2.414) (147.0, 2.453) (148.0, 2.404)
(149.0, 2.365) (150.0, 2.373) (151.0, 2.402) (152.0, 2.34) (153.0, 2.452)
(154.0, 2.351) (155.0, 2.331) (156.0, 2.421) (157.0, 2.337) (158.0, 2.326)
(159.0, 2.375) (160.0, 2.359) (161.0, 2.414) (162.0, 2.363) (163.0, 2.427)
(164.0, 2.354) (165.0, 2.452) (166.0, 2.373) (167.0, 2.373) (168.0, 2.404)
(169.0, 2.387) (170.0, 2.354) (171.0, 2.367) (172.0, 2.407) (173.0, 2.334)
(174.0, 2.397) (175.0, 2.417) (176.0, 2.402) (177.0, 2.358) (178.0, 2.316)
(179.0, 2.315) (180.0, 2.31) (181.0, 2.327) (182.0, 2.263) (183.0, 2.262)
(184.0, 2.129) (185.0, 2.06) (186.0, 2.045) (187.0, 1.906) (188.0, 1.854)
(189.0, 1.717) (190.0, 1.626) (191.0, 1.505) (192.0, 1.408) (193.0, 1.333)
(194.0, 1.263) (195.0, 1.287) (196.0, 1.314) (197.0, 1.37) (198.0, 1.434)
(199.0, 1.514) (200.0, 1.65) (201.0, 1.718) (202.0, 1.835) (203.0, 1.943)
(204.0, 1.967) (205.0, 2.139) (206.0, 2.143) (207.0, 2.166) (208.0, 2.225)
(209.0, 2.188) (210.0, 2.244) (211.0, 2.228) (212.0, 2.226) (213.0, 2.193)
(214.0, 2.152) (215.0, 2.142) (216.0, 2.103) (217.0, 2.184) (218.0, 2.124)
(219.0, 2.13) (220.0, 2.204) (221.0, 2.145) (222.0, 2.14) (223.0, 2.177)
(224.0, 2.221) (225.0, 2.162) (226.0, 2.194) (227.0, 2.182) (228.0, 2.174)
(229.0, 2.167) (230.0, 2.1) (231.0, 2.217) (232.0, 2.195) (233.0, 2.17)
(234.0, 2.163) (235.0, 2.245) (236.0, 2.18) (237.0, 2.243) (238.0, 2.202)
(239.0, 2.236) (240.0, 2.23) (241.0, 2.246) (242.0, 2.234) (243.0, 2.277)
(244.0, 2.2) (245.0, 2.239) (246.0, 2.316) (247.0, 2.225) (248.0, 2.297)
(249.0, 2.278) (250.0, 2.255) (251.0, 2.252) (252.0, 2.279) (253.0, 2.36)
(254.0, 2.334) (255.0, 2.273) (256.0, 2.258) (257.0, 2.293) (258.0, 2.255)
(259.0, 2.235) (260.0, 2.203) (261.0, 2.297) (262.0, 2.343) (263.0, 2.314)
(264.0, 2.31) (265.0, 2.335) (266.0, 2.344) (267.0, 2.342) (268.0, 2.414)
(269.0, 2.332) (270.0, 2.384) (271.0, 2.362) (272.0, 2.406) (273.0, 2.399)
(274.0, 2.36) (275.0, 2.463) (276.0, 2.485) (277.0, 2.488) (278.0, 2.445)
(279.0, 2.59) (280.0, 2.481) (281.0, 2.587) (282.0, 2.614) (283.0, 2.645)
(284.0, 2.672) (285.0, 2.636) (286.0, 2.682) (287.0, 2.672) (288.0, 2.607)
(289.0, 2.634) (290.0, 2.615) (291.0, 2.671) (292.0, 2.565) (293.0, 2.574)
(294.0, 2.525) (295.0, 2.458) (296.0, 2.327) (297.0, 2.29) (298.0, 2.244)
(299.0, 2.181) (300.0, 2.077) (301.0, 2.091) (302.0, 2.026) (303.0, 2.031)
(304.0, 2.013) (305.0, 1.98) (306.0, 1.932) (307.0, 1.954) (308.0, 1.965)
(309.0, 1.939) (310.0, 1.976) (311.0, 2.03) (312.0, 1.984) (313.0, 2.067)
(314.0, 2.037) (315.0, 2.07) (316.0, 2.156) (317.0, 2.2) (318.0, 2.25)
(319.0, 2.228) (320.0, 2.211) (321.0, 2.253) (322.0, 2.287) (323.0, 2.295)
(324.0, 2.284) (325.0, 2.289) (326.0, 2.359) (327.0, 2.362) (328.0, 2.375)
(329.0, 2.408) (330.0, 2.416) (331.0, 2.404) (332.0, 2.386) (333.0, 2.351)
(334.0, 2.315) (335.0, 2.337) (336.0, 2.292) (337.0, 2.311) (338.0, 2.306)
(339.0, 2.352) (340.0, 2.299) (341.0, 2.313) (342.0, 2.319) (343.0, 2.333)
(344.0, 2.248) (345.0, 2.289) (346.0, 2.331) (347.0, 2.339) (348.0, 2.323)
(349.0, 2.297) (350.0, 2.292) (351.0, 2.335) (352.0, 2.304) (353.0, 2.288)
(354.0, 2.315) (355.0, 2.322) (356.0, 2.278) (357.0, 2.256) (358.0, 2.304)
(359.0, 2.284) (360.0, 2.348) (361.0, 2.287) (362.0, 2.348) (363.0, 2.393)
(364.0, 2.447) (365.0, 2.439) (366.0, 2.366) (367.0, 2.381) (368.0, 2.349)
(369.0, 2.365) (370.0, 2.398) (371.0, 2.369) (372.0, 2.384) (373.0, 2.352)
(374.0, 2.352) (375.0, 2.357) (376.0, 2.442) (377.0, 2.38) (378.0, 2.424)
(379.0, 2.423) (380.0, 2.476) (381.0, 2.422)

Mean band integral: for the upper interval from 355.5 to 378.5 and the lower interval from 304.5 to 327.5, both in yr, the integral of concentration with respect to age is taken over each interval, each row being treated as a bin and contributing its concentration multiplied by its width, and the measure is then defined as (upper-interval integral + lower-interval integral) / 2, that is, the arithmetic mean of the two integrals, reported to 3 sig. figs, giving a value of 51.7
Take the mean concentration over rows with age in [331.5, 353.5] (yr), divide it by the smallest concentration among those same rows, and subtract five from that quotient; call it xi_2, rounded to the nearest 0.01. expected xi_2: -3.97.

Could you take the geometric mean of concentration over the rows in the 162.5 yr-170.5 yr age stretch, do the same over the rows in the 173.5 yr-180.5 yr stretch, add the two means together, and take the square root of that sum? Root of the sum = 2.18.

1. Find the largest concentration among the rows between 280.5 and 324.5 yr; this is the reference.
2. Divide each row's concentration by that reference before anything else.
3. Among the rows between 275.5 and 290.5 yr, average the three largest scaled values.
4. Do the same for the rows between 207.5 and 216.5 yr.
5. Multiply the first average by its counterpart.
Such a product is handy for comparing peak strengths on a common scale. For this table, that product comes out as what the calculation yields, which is 0.83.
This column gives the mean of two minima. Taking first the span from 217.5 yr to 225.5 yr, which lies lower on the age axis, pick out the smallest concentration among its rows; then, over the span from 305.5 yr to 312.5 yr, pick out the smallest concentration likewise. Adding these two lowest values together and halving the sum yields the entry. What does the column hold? 2.03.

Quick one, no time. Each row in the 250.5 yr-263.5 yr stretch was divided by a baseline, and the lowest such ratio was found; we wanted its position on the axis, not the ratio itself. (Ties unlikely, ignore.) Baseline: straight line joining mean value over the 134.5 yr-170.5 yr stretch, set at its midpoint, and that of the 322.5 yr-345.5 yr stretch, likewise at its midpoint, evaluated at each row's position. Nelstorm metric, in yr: 260.0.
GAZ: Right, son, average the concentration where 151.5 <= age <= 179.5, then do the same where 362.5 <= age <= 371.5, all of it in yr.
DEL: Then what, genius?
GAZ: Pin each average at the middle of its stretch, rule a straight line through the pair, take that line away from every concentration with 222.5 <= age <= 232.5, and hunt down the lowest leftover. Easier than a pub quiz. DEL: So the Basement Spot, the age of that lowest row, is 230.0 yr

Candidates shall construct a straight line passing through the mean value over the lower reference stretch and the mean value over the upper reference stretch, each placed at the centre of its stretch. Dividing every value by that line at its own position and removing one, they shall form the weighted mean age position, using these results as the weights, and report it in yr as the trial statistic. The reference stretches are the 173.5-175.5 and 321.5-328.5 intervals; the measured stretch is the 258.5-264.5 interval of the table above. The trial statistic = 260.6 yr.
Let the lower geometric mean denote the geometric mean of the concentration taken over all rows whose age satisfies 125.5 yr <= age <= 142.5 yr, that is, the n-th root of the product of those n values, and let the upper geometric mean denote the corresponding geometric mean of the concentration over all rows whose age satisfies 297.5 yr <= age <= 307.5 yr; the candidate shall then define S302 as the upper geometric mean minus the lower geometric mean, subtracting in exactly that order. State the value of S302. -0.36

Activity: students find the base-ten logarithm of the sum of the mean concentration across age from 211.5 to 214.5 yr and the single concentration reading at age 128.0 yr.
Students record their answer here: 0.656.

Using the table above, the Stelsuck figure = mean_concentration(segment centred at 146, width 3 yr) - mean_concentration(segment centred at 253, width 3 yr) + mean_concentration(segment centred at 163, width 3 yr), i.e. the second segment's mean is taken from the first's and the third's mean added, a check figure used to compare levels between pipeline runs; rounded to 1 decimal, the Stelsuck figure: 2.5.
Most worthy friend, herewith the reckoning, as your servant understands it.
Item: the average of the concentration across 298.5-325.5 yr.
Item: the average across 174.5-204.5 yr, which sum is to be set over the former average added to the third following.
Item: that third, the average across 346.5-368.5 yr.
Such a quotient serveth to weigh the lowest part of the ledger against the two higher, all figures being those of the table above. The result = 0.42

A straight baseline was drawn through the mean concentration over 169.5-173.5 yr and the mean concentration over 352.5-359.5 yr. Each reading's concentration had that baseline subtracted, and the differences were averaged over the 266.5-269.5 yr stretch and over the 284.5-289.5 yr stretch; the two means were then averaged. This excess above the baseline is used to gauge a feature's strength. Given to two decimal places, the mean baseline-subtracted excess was 0.18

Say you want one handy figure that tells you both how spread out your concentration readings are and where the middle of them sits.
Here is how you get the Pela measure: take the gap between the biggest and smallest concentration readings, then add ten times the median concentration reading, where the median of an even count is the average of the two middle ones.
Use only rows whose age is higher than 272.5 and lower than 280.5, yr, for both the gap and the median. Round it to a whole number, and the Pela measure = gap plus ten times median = 25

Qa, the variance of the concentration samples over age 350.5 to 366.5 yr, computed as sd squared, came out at 0.003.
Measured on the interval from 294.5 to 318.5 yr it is 0.019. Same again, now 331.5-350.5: 0.001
